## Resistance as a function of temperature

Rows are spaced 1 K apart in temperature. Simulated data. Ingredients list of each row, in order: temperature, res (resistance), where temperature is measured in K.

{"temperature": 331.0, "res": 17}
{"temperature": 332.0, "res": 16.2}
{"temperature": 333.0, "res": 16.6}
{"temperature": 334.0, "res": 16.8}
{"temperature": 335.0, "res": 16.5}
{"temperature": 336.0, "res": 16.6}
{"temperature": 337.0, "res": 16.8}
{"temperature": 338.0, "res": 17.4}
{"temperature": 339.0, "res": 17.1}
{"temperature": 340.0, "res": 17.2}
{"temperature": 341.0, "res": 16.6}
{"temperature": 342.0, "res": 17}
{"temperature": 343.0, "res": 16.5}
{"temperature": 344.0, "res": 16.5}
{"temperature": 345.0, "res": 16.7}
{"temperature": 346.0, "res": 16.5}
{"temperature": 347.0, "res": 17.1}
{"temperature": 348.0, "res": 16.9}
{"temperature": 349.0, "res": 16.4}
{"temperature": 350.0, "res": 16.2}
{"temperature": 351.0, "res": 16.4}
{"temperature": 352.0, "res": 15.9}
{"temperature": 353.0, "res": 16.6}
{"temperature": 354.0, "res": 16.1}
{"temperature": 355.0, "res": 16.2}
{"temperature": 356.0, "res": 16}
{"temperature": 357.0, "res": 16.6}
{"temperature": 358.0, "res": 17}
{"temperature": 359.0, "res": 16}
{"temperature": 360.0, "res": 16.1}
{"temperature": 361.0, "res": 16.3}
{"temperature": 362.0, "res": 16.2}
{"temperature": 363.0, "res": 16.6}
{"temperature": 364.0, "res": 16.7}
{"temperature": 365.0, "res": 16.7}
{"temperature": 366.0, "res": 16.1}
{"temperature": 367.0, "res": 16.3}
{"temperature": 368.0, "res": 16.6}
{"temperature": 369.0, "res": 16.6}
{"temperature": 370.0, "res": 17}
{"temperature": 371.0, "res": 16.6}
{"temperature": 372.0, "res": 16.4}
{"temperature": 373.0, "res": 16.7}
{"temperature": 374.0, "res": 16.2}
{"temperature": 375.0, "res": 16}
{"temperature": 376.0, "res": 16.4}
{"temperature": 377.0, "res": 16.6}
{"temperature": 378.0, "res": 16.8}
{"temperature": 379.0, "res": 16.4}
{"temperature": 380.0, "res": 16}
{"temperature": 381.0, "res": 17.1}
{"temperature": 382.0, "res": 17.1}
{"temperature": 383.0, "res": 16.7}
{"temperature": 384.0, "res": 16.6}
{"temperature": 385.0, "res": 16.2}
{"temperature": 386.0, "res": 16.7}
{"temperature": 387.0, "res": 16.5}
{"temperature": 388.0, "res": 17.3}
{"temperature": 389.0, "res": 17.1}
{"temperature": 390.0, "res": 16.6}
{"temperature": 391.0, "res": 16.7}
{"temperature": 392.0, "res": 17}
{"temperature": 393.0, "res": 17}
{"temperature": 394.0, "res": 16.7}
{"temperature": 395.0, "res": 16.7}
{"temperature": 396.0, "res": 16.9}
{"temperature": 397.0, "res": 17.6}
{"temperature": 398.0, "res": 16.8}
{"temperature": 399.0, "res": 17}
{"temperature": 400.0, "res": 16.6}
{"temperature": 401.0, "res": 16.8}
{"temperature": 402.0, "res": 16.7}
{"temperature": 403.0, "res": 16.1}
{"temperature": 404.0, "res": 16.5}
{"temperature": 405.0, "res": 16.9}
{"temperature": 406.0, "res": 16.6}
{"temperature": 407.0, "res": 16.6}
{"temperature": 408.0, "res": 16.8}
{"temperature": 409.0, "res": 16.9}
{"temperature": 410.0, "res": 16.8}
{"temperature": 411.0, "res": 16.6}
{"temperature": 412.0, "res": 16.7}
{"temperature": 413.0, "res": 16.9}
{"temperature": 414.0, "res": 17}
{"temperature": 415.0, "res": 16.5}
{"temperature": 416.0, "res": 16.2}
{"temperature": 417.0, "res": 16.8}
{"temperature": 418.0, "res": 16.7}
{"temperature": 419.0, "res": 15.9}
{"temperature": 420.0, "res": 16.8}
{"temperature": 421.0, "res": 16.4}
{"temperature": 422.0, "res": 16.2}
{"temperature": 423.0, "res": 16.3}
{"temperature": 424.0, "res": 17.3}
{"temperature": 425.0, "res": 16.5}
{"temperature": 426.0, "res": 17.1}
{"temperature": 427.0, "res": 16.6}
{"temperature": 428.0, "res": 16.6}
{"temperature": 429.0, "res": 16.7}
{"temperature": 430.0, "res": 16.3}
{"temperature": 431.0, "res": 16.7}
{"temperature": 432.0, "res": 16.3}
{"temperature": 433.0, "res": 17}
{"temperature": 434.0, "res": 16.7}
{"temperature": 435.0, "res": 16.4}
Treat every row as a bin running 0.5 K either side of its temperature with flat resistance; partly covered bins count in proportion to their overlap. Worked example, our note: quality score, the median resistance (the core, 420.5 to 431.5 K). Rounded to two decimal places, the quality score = 16.60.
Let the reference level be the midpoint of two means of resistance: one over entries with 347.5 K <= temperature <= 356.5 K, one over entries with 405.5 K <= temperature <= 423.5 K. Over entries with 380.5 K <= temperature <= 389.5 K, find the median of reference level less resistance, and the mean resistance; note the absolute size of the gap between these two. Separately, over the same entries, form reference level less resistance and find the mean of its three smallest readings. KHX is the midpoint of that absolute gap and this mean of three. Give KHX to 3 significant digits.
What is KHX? 8.17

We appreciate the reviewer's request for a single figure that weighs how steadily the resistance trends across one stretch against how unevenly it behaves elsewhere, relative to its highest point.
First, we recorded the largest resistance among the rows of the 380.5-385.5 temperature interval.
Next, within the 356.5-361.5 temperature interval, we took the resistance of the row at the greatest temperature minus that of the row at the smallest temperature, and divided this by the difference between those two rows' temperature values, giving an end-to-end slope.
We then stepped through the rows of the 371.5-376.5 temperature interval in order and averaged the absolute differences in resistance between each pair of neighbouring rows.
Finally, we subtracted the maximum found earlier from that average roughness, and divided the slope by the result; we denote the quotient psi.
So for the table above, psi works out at 0.0045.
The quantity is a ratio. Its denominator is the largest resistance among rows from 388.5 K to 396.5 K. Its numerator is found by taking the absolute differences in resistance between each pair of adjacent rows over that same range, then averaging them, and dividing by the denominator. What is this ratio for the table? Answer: 0.012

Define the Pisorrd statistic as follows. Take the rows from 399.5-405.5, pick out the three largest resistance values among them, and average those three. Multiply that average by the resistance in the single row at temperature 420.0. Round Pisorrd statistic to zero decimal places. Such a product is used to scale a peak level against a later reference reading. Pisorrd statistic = 282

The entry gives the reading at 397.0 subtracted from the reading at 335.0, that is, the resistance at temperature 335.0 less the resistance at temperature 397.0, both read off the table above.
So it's -1.1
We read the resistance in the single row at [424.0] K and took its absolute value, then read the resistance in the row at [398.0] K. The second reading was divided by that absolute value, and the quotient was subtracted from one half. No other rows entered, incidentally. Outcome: -0.471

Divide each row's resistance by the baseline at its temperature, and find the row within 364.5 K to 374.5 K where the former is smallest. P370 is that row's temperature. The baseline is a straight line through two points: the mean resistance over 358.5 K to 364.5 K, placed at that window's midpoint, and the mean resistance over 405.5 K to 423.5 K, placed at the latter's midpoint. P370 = 366.0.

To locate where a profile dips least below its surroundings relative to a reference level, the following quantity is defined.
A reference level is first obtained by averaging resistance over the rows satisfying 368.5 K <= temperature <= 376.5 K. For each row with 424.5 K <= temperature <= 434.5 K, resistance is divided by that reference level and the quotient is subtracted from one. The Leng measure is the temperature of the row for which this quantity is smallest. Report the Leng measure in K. 426.0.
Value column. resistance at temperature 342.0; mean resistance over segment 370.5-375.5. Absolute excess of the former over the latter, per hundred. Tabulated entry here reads 0.006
